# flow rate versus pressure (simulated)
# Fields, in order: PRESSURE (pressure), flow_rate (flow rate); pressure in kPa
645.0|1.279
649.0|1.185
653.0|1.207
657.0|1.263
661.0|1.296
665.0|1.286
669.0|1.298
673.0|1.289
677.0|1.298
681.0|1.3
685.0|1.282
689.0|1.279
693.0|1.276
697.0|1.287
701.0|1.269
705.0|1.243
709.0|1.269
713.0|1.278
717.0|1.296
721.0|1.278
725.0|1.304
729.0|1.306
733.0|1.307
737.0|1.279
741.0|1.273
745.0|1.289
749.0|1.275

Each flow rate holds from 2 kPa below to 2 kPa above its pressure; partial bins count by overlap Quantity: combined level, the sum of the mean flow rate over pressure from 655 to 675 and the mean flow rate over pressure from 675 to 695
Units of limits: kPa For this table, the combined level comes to 2.57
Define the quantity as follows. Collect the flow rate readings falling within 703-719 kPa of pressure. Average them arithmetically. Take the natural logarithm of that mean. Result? 0.240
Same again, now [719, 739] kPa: 0.258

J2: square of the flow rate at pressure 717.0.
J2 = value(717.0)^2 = 1.68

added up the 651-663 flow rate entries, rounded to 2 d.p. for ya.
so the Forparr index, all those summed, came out 3.77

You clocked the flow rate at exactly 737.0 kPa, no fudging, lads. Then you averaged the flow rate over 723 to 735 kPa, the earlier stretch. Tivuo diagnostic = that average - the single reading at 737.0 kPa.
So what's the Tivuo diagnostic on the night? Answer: 0.027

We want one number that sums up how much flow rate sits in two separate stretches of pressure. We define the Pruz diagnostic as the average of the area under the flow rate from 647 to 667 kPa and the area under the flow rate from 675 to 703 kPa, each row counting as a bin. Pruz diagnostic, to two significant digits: 30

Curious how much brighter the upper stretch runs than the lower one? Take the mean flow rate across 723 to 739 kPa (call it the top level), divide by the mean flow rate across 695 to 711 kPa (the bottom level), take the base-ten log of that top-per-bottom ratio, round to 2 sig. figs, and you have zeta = 0.011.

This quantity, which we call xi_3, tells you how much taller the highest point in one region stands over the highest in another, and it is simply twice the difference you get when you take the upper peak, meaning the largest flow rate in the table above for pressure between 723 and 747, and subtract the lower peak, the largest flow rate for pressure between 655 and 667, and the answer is 0.022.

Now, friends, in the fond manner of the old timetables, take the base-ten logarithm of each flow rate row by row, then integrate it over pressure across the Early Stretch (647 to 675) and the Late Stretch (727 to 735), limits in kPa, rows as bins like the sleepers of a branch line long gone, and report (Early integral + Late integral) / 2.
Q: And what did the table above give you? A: 1.9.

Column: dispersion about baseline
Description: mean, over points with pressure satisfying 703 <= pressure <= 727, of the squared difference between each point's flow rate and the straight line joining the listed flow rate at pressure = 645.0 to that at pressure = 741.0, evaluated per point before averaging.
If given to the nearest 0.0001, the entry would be 0.0004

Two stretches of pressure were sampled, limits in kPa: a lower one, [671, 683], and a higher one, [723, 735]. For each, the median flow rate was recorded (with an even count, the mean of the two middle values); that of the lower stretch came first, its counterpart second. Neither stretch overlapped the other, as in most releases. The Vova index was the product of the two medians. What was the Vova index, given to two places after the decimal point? 1.70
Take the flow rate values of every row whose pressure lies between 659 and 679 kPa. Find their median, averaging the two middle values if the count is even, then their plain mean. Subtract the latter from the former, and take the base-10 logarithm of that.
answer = -2.6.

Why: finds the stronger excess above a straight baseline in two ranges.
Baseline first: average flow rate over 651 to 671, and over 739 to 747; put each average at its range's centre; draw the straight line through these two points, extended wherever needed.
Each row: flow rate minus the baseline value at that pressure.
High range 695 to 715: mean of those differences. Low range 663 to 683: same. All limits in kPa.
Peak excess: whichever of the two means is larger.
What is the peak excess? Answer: 0.023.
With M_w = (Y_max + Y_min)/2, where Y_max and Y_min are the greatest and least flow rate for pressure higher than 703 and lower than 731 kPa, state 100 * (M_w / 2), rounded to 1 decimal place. 63.7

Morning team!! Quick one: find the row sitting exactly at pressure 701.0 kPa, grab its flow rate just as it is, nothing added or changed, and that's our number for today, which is 1.269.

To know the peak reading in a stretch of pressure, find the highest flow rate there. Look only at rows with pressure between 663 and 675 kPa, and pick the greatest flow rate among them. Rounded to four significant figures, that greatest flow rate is 1.298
